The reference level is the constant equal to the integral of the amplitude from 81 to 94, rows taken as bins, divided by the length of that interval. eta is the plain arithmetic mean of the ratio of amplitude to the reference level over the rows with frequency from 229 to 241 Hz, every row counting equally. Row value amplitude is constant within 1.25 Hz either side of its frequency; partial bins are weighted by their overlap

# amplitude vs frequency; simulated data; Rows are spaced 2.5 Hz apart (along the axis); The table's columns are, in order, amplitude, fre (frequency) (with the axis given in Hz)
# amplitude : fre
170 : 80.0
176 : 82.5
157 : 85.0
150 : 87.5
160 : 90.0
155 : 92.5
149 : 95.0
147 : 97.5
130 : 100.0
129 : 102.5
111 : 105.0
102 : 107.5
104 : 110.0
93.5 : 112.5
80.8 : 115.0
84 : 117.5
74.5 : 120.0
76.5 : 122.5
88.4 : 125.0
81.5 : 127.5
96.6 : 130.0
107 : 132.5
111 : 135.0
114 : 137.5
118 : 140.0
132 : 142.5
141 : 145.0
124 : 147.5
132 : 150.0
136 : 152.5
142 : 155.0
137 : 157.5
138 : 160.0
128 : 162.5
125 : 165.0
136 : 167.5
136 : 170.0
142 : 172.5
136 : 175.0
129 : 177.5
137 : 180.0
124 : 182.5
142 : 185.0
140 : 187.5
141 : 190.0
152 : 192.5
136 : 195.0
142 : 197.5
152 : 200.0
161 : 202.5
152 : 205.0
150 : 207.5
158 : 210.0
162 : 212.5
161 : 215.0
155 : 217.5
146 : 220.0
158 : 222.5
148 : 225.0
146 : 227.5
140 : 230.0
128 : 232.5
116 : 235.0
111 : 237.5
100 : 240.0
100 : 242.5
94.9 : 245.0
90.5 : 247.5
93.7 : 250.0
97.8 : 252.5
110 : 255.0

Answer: 0.75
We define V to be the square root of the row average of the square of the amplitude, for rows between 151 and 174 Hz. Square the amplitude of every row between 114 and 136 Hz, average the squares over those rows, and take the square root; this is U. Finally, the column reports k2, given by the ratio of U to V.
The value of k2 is 0.7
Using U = 90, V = 136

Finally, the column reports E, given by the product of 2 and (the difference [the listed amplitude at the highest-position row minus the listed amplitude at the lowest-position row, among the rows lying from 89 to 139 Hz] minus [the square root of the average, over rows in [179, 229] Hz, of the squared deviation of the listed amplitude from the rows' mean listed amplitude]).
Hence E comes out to -111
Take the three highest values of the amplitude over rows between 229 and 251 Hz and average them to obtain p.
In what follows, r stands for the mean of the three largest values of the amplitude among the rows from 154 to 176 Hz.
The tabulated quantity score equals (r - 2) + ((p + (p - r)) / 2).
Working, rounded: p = 128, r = 141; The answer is 196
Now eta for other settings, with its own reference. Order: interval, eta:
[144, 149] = 0.83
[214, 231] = 0.94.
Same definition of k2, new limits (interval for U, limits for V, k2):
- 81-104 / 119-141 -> 1.5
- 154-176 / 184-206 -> 0.9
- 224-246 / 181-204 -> 0.8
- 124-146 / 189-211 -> 0.7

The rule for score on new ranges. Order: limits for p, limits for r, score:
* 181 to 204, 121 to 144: 214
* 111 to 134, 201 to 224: 178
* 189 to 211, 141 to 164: 225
